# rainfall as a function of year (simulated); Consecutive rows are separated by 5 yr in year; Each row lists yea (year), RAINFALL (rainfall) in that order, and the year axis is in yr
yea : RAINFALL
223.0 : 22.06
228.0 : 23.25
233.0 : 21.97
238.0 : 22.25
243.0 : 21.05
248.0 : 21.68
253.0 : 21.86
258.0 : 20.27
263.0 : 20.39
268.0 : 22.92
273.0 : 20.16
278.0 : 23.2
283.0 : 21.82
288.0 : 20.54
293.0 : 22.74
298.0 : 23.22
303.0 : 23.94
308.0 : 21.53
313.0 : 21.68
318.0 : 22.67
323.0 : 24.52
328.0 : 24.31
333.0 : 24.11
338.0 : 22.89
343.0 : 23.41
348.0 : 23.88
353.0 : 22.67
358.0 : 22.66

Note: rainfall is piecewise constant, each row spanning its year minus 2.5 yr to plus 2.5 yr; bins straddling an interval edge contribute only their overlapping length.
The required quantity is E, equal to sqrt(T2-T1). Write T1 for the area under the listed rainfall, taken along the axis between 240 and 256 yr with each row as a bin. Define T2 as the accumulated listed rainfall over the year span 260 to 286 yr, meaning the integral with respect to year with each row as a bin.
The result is 15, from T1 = 344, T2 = 563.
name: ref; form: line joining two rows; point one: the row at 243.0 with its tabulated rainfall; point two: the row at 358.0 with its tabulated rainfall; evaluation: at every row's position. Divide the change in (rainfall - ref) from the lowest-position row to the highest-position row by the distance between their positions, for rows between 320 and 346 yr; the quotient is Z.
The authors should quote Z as -0.07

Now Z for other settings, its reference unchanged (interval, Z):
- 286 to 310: 0.04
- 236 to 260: -0.11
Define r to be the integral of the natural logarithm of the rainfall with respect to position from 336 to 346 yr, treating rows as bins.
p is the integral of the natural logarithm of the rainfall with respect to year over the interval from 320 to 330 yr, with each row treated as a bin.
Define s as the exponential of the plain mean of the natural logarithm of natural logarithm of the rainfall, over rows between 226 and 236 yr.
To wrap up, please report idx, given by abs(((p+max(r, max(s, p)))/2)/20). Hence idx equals 1.60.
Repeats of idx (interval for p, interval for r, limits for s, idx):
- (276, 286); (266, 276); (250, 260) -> 1.55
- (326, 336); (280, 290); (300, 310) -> 1.59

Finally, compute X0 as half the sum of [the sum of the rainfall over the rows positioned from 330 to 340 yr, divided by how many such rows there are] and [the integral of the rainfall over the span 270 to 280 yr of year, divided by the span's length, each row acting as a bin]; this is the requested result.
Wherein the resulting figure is 22.6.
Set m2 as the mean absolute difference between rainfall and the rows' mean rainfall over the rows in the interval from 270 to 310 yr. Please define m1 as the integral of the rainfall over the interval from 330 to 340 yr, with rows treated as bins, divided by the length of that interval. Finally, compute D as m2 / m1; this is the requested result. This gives 0.048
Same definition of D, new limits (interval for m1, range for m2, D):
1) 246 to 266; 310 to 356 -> 0.037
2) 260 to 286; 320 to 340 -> 0.025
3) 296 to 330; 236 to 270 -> 0.034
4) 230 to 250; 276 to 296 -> 0.041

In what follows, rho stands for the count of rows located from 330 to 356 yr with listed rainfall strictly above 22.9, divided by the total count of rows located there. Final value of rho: 0.60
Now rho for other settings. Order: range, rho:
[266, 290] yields 0.40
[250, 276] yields 0.20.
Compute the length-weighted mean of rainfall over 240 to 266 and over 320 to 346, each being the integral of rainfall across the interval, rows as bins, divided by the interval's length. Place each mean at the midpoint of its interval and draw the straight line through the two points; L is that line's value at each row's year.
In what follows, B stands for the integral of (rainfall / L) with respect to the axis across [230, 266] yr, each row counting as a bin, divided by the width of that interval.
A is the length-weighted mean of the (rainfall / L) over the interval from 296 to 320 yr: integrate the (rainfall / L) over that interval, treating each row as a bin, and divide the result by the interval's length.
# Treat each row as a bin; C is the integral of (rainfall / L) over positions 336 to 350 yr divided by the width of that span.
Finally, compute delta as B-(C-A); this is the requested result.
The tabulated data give 1.04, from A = 0.98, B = 1.02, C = 0.97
